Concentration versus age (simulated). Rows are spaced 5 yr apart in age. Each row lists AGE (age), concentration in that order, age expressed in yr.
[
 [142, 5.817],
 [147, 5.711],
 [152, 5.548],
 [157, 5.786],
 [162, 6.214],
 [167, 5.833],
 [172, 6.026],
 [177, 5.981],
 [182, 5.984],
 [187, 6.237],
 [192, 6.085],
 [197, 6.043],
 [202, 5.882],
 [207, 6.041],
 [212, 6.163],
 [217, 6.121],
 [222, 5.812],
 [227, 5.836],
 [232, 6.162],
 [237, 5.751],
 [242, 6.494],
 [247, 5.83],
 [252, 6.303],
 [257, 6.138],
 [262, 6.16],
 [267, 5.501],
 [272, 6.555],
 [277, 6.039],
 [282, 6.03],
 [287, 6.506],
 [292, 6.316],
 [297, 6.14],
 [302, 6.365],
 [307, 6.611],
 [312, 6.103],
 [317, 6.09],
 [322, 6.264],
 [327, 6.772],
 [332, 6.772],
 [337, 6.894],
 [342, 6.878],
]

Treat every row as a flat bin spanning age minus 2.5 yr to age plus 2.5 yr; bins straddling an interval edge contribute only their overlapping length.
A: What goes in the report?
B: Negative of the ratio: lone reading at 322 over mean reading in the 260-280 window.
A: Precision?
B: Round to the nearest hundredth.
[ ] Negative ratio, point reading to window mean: -1.03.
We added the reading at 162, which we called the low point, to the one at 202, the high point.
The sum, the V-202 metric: 12.1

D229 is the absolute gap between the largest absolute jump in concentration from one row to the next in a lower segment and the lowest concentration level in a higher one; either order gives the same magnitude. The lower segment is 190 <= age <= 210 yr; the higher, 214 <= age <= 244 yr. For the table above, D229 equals 5.59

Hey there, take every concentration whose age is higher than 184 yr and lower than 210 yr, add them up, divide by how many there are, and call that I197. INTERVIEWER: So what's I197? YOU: 6.06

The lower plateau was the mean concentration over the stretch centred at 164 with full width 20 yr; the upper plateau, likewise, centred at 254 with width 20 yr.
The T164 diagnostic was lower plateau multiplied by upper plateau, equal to 36.4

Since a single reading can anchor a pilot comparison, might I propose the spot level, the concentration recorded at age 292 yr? 6.316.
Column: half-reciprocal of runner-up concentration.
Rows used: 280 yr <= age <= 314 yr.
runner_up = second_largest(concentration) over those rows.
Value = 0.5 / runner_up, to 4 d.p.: 0.0769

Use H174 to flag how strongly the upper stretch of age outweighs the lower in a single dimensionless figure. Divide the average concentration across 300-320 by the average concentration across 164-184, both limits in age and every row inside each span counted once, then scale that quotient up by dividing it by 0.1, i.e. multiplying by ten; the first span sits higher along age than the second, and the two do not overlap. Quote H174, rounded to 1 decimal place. 10.6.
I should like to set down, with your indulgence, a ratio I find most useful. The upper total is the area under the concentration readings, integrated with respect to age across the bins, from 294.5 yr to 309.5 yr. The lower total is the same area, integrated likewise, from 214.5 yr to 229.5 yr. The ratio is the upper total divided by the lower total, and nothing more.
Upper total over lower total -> 1.08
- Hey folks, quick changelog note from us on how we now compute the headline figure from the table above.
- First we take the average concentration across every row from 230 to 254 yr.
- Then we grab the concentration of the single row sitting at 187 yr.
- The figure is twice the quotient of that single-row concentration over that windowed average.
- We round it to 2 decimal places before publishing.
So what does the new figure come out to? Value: 2.04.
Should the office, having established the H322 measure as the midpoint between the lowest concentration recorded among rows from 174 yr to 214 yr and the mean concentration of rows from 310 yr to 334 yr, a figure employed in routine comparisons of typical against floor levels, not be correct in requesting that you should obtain 6.14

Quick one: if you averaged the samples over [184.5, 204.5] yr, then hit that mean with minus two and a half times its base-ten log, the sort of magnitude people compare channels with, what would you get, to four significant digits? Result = -1.956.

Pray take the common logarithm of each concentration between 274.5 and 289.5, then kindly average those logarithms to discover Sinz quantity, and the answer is 0.792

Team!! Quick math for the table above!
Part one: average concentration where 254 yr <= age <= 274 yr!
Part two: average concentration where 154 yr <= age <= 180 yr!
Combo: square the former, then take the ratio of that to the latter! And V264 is 6.21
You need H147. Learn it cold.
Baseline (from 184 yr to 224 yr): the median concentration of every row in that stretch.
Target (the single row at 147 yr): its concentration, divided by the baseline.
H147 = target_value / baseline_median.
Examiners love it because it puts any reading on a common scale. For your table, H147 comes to 0.94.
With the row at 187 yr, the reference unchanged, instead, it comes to 1.03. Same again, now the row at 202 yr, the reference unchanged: 0.97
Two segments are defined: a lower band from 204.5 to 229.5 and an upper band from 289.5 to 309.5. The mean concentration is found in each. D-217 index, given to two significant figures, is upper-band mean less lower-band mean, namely 0.36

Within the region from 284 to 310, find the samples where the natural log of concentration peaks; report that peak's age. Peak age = 307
